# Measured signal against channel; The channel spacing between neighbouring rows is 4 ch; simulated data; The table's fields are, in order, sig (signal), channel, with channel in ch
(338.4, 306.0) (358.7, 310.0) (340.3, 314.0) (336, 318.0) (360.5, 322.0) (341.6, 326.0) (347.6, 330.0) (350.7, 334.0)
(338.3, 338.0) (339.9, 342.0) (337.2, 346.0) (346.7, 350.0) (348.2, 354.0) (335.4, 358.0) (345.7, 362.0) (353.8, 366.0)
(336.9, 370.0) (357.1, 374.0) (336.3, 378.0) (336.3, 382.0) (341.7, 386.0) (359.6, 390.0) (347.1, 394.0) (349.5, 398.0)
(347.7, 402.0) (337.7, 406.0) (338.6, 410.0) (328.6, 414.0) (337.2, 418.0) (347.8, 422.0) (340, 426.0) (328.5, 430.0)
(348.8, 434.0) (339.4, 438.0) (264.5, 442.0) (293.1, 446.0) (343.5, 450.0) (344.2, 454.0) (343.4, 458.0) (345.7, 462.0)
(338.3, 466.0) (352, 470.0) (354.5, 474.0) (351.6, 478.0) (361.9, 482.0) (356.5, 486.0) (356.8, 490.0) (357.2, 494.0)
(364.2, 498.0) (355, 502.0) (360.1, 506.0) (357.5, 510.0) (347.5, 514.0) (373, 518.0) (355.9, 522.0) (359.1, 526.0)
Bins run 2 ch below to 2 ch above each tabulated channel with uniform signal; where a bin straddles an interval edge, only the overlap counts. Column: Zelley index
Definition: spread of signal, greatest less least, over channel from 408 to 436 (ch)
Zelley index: 20.3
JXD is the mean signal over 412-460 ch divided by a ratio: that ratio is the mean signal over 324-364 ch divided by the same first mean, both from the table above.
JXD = 317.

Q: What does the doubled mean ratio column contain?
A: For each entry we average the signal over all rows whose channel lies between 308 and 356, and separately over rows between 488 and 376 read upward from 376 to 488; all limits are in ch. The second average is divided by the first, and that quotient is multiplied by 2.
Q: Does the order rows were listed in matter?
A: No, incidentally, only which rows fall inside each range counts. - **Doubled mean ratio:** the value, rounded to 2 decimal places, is 1.97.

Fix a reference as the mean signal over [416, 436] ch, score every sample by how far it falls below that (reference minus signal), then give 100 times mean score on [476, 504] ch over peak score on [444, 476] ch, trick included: -36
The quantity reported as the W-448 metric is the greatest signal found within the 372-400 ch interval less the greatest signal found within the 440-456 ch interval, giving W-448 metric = 15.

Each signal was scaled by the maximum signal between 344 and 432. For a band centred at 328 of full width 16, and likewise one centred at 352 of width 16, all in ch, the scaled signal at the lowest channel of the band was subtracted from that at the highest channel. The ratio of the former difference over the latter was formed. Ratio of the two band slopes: 5.4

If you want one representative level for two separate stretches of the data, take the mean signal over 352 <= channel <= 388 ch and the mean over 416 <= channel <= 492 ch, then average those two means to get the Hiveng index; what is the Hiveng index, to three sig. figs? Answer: 341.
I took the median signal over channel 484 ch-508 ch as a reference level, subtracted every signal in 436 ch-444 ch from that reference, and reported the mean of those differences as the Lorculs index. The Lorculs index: 55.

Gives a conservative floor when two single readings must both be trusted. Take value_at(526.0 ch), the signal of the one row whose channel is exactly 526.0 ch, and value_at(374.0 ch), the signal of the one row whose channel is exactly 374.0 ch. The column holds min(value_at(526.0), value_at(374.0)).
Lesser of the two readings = 357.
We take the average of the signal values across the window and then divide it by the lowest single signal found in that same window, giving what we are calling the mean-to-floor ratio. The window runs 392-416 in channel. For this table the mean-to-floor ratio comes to 1.039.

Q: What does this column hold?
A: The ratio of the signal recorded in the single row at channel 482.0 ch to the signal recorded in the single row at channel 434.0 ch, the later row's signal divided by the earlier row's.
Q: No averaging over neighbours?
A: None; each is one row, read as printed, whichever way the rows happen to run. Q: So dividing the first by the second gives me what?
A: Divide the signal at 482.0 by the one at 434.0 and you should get 1.04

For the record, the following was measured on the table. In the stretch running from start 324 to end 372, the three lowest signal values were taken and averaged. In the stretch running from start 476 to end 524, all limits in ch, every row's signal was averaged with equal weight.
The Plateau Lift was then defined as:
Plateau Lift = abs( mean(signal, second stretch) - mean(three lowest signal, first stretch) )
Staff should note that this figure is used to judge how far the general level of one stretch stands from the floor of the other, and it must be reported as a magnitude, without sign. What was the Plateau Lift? 22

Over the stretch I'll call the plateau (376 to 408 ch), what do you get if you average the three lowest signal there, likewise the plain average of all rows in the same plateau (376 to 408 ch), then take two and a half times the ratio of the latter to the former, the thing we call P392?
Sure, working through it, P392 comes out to 2.56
